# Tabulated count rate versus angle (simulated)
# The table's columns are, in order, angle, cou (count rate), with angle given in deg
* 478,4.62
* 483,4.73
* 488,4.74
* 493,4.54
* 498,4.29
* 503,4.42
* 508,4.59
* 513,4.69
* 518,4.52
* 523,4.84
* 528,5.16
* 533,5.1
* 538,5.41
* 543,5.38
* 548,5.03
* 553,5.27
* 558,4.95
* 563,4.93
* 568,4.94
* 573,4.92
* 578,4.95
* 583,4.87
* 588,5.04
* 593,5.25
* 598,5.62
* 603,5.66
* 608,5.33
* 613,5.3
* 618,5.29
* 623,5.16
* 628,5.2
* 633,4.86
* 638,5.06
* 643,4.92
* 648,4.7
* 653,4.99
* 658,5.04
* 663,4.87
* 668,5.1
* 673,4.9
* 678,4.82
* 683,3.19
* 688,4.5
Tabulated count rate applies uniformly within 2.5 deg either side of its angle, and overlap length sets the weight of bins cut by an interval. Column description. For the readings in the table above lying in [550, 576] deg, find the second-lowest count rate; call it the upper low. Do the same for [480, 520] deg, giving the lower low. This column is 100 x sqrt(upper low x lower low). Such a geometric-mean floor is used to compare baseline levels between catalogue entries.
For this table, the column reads 467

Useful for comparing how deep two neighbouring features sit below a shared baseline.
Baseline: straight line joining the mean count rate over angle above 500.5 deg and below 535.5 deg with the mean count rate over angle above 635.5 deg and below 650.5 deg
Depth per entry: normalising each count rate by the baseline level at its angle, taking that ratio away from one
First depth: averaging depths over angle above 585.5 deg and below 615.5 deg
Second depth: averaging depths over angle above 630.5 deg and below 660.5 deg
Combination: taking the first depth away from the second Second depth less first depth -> 0.10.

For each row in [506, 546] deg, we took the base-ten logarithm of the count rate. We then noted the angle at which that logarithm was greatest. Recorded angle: 538 deg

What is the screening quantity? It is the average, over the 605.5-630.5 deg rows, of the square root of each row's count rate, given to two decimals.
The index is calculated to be 2.29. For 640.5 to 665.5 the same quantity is 2.21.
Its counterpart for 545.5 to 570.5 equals 2.24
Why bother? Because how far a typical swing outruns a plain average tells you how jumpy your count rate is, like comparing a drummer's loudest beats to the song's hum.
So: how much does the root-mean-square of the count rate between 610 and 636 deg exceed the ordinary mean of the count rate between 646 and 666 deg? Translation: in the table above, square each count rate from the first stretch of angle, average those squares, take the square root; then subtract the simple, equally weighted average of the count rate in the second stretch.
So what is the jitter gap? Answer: 0.3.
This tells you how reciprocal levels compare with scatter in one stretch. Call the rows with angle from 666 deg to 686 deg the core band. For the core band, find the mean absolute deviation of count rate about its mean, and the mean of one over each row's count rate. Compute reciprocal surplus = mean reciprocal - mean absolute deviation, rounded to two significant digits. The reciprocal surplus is -0.43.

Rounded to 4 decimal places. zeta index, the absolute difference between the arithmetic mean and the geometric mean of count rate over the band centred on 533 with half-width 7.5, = 0.0017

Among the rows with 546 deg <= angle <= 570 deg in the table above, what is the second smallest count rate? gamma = 4.94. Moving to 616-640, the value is 5.06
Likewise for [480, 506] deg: 4.42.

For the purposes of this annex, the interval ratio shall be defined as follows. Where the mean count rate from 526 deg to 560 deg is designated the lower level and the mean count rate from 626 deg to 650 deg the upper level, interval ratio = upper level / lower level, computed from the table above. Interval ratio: 0.95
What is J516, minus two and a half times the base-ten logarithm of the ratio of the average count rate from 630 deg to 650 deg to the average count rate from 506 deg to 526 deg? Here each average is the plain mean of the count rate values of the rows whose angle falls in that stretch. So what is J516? -0.051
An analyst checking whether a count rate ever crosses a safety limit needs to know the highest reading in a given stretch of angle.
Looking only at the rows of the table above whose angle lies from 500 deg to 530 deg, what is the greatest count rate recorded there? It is 5.16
